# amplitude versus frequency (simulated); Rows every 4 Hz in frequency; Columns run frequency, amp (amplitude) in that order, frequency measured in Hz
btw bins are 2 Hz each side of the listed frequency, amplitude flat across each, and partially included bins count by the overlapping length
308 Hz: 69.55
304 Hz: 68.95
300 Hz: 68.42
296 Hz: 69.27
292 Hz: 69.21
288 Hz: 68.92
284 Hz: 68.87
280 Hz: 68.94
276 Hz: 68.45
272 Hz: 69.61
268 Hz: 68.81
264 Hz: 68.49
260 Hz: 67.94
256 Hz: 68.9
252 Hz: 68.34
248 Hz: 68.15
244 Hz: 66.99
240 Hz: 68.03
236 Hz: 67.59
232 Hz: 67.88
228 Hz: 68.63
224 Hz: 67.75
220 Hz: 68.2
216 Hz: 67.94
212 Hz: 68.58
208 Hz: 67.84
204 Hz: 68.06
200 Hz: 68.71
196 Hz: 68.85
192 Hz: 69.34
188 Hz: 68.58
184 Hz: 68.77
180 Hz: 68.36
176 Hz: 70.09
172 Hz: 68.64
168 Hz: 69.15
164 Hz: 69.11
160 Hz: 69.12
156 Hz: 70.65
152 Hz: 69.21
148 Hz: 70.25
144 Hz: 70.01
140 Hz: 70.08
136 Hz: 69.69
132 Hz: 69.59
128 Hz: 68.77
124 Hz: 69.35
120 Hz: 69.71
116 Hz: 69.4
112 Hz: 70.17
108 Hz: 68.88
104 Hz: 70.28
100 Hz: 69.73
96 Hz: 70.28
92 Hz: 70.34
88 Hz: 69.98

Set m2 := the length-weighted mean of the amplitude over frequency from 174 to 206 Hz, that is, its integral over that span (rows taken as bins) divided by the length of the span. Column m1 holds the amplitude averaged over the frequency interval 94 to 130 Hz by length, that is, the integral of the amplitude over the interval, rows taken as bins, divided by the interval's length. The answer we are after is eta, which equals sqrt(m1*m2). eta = 69.2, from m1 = 69.62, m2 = 68.8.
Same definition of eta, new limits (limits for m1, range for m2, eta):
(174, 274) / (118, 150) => 69.0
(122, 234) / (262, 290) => 68.9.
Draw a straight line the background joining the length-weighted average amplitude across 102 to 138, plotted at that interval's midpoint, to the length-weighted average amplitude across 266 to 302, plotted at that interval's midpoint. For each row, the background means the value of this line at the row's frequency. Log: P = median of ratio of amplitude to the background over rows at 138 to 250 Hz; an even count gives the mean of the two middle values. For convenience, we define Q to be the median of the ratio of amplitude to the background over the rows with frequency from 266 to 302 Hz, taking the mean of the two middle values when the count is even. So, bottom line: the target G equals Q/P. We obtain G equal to 1.008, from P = 0.9916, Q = 1.00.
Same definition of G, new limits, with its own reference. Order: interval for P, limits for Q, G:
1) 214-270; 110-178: 1.016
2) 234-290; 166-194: 1.000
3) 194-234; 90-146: 1.019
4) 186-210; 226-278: 0.999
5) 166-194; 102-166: 1.010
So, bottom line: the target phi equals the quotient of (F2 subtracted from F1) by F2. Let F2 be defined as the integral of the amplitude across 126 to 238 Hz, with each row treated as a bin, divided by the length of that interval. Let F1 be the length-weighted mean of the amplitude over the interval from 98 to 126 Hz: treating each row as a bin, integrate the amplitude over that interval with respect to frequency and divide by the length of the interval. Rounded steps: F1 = 69.6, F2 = 68.9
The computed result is 0.01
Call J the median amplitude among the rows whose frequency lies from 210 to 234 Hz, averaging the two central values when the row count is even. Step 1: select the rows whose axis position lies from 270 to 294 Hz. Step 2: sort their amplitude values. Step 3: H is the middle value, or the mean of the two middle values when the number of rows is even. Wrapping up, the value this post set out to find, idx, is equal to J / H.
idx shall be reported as 0.99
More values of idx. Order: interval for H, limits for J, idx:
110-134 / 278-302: 0.99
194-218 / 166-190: 1.01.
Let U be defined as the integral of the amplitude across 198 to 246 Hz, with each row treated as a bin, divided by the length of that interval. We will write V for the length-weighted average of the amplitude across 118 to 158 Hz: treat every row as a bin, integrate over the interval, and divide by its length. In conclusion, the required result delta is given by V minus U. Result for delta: 1.7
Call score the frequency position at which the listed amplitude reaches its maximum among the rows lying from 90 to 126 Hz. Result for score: 92 Hz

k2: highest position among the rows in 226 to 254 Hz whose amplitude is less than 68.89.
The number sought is 252 Hz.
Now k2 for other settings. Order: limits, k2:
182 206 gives 204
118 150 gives 128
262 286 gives 284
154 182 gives 180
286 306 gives 300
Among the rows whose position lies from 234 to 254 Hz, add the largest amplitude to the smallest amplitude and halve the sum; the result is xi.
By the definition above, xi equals 67.7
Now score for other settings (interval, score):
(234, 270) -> 256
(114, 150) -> 148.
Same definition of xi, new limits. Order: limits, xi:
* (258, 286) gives 68.8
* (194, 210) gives 68.3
